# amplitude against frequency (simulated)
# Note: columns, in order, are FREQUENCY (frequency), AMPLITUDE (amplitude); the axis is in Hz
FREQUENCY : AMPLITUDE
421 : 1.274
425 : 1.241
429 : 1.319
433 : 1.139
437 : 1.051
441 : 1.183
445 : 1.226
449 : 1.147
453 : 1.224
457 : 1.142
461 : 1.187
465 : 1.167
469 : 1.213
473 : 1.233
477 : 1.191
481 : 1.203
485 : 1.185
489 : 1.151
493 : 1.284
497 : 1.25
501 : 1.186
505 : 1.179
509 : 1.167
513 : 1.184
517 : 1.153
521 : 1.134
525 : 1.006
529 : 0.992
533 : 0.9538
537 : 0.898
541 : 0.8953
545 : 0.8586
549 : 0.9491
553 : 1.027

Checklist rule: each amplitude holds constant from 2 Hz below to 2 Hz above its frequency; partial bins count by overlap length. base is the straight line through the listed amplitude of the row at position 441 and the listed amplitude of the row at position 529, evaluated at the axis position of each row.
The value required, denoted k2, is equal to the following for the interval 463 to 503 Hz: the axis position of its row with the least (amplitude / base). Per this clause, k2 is 465 Hz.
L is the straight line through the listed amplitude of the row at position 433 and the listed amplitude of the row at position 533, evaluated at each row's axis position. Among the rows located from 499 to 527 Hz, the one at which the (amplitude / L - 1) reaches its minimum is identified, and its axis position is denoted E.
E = 525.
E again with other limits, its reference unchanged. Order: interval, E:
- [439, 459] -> 449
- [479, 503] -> 489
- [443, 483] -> 449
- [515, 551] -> 545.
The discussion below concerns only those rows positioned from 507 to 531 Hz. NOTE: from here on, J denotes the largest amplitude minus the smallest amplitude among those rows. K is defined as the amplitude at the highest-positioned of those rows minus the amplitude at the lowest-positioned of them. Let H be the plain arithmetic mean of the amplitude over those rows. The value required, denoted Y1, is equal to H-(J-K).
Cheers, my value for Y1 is 0.74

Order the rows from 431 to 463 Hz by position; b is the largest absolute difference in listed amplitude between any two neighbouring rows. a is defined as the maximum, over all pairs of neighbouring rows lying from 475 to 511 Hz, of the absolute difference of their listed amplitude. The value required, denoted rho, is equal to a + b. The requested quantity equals 0.265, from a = 0.133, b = 0.13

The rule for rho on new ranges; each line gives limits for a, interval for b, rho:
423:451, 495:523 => 0.244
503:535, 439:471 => 0.210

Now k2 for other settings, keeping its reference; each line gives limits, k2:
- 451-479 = 457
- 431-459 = 437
